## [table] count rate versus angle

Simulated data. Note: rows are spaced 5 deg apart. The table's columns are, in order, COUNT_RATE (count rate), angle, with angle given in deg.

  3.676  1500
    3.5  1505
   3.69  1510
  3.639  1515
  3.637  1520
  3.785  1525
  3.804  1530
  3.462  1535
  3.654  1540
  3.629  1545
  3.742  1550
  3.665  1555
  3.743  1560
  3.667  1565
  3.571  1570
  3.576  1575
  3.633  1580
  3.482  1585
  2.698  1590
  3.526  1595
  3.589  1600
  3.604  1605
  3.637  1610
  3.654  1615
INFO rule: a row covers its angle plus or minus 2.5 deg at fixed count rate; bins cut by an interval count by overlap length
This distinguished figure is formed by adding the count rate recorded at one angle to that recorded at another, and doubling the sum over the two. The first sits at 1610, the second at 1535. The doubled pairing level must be 14.2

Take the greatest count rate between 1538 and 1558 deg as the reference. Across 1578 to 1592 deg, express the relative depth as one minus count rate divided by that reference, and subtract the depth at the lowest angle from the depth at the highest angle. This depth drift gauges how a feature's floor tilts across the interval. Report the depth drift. 0.25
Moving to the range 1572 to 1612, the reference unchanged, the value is -0.02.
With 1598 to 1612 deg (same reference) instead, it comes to -0.01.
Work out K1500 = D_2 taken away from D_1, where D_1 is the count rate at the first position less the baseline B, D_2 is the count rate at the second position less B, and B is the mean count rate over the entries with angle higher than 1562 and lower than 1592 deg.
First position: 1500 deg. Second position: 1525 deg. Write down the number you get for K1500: -0.11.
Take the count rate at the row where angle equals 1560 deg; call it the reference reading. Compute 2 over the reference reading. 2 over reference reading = 0.534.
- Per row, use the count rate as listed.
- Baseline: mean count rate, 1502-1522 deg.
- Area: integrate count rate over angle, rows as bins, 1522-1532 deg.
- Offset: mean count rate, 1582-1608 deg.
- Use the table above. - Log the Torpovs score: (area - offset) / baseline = 10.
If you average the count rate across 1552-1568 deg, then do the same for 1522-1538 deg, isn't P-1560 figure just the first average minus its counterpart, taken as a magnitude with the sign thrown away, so 0.01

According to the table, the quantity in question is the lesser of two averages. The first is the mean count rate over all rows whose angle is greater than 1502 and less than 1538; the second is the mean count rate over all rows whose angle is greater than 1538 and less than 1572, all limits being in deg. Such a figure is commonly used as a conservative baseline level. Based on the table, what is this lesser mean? 3.65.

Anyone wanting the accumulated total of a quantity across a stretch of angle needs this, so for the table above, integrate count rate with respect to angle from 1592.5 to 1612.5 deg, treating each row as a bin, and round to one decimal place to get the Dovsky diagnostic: 71.8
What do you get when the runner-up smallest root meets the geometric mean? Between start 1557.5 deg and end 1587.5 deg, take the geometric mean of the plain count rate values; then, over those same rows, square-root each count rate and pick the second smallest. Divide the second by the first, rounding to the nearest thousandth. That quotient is 0.523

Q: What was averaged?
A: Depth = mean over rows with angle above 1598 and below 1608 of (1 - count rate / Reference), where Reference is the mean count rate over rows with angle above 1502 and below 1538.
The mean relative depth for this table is 0.013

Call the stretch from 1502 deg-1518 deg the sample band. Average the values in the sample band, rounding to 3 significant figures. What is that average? 3.61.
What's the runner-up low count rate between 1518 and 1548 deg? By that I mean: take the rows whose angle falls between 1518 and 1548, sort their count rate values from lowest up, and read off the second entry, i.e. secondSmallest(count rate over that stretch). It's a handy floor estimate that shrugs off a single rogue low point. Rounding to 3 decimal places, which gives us 3.629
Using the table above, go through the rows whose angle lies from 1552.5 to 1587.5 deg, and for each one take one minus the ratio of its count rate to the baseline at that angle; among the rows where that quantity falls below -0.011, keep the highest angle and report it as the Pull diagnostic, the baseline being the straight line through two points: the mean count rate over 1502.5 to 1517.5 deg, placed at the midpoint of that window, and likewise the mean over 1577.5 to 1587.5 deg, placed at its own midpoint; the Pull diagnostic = 1580 deg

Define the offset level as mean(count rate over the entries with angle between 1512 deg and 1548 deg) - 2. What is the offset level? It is 1.66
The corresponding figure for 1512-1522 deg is 1.64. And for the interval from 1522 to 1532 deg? 1.79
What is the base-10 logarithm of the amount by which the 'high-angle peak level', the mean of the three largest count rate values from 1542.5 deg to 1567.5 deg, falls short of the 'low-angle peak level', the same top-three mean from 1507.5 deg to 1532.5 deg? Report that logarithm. -1.37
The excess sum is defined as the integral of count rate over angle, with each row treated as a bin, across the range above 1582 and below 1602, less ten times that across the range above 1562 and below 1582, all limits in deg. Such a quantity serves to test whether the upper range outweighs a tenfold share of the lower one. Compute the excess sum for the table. -656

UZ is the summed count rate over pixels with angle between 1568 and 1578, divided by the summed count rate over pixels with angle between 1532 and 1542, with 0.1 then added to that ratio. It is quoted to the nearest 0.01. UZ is 1.10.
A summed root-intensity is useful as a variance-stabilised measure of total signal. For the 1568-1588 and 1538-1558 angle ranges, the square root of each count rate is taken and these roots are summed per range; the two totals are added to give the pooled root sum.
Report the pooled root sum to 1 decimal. 15.2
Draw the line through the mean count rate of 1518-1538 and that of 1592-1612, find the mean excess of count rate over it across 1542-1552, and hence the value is 0.04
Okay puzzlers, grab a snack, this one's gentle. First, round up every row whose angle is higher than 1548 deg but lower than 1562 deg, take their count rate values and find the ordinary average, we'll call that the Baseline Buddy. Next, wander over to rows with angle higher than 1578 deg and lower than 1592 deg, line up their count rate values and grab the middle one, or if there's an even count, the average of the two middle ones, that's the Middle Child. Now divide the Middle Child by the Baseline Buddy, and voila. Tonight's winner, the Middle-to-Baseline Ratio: 0.937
